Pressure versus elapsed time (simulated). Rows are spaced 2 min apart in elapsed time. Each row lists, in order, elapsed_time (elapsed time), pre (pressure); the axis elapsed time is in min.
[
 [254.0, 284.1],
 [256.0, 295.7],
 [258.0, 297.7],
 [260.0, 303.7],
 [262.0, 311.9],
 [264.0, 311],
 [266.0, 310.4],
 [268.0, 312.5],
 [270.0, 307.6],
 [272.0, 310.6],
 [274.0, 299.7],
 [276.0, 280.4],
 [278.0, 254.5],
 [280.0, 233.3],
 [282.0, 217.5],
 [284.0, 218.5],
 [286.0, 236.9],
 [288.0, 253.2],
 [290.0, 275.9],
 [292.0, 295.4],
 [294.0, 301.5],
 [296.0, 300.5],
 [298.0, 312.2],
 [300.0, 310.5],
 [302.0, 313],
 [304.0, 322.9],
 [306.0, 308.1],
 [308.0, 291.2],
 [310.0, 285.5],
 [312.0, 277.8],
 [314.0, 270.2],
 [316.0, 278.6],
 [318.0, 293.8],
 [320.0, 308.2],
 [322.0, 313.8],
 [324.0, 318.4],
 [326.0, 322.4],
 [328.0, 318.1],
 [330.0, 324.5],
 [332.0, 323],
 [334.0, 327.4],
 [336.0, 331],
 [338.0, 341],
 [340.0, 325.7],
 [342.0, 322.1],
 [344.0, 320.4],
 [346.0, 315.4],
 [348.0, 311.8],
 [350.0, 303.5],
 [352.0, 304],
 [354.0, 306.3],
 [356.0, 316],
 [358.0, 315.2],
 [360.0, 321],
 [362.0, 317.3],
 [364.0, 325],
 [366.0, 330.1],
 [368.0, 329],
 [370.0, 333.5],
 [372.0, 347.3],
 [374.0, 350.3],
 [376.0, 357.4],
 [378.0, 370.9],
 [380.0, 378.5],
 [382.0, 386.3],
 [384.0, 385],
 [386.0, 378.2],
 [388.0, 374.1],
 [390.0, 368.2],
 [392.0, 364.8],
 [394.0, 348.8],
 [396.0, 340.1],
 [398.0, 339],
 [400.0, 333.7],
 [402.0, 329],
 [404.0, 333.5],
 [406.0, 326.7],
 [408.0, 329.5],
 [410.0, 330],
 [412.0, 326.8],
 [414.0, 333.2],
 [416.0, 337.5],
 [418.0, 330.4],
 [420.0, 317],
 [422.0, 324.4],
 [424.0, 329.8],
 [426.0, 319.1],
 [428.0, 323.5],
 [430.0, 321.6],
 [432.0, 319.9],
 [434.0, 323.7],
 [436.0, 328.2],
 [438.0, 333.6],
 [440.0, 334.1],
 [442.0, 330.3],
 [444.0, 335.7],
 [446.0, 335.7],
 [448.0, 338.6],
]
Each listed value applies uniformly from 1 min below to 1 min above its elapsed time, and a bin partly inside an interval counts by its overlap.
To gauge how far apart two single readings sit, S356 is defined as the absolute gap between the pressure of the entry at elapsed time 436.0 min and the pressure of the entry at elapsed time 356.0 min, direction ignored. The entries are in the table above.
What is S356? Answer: 12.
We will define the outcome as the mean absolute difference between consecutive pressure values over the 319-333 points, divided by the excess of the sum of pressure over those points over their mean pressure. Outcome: 0.0023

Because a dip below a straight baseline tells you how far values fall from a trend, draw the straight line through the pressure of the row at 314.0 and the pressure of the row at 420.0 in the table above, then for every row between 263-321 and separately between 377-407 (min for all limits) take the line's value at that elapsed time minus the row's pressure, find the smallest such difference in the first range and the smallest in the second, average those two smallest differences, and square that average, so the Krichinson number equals 5547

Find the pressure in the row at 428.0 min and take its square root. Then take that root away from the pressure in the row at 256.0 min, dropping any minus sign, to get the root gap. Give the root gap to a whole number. 278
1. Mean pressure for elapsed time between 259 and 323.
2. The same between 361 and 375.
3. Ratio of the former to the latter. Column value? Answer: 0.86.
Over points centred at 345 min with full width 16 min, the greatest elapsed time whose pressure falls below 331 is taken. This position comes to 352.0 min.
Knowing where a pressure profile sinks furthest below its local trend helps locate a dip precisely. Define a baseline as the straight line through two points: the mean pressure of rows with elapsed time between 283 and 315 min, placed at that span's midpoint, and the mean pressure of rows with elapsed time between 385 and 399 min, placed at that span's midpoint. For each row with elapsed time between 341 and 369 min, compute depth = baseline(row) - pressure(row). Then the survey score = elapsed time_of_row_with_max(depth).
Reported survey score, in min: 352.0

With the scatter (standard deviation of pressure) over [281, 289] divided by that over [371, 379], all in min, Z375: 1.6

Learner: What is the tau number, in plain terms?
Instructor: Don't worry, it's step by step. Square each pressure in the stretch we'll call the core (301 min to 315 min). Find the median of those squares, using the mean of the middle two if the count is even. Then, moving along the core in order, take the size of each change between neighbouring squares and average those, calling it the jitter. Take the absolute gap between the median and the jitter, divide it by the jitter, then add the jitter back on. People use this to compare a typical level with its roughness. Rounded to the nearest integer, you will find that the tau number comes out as 6271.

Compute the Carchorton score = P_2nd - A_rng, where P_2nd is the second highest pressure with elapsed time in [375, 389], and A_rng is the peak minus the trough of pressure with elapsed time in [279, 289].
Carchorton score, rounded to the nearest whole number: 349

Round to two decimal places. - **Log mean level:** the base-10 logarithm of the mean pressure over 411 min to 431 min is 2.51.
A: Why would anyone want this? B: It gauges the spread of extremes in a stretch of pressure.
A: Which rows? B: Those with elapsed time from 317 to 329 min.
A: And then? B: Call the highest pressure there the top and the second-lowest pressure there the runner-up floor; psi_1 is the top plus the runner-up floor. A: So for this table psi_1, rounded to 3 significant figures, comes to 631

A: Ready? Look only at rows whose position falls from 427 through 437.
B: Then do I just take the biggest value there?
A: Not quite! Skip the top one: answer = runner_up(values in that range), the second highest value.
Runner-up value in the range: 323.7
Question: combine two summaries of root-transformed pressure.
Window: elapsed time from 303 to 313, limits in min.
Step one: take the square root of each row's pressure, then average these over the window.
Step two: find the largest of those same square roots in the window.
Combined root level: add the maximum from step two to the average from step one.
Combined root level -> 35.2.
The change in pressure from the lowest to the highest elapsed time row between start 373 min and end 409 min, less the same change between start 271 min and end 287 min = 53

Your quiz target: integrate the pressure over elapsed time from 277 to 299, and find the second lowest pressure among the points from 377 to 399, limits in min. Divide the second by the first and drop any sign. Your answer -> 0.0587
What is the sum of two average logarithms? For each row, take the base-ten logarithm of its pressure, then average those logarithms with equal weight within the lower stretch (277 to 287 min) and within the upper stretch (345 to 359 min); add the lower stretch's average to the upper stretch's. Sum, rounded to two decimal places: 4.86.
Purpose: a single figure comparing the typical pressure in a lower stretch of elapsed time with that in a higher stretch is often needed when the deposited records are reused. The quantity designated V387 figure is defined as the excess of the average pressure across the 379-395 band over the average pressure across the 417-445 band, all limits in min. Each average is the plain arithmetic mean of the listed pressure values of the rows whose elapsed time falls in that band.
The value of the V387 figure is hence 46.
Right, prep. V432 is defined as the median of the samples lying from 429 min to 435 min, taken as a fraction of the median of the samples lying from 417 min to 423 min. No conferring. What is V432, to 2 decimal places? 0.99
